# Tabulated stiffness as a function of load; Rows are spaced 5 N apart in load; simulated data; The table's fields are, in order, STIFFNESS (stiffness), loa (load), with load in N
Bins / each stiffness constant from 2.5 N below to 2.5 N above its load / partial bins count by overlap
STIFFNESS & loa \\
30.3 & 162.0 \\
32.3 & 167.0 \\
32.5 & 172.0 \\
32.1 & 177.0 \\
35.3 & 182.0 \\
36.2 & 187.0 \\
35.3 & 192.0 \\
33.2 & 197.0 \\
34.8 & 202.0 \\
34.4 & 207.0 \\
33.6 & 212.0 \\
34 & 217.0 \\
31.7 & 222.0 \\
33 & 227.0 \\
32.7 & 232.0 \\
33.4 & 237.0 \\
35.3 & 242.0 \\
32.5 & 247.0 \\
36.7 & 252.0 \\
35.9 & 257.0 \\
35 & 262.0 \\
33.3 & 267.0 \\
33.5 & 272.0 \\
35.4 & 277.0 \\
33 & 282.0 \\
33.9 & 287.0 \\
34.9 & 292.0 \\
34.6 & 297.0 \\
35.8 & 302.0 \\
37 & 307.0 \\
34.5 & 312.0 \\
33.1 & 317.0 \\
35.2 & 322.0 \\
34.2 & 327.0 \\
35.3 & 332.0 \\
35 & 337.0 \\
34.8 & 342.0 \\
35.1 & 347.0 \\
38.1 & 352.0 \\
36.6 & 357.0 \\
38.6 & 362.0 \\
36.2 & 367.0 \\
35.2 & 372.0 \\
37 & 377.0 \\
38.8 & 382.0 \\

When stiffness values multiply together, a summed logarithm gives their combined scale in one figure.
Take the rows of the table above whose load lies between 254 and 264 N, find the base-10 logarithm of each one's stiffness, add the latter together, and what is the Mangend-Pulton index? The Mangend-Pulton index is 3.099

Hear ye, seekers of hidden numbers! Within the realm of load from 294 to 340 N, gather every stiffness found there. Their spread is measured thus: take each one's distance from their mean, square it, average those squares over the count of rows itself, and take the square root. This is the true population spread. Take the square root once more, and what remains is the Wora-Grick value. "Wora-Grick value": 1.01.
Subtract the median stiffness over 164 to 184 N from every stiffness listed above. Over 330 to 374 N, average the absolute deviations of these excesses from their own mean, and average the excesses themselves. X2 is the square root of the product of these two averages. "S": 2.05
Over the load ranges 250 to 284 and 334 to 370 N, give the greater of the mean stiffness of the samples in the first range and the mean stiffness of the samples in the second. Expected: 36.3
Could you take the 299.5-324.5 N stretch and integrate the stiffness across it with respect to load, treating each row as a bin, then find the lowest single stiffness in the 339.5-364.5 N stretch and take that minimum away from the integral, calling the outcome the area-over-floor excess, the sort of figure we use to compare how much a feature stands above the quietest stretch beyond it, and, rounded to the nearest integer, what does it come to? 843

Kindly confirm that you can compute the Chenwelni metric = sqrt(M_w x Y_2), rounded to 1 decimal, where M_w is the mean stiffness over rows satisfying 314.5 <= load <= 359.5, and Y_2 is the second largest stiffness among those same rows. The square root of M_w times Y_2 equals 35.9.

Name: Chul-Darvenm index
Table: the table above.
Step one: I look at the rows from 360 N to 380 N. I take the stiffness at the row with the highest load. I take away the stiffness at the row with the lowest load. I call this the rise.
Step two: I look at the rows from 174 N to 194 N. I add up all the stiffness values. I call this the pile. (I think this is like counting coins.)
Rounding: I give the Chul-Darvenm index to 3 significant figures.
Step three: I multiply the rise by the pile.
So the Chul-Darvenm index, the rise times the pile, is -222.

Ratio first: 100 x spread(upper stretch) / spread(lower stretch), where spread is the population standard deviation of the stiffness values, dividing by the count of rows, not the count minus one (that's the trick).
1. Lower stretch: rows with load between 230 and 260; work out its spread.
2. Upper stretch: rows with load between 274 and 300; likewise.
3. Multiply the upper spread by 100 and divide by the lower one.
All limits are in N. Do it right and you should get 51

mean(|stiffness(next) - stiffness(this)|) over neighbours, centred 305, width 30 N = 1.3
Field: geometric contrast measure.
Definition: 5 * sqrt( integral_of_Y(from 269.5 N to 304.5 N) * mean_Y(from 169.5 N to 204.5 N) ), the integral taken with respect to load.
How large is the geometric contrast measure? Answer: 1015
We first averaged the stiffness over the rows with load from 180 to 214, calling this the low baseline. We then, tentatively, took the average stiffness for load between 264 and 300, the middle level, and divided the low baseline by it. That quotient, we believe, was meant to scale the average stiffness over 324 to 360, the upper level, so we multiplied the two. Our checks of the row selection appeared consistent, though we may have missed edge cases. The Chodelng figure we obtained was 36.2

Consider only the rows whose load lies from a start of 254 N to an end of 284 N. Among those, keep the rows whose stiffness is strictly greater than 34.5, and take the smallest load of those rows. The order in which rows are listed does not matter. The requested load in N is 257.0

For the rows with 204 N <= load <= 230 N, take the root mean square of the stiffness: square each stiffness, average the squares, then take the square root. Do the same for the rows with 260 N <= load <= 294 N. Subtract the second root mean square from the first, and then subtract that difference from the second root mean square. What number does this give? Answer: 35.0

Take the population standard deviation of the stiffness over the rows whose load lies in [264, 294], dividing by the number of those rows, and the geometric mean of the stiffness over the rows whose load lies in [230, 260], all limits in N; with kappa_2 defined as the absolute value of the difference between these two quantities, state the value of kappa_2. 33.5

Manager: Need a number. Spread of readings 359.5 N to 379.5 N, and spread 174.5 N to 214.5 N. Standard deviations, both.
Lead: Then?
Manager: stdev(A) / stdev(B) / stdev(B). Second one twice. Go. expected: 0.8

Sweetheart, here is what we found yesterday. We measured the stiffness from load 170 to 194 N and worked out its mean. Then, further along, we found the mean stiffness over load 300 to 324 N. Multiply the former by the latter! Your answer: 1204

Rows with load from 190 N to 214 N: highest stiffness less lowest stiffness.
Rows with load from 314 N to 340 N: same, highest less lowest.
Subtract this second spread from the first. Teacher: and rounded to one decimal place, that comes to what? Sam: -0.1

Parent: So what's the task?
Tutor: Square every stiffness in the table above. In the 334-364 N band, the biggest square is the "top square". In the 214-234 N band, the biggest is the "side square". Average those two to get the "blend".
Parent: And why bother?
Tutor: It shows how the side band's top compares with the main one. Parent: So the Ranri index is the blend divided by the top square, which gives 0.89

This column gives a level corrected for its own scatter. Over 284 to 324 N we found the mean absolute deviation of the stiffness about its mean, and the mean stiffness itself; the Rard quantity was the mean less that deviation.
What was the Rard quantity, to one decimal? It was 34.0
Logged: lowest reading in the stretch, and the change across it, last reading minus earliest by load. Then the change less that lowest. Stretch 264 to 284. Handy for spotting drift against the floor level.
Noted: -33.3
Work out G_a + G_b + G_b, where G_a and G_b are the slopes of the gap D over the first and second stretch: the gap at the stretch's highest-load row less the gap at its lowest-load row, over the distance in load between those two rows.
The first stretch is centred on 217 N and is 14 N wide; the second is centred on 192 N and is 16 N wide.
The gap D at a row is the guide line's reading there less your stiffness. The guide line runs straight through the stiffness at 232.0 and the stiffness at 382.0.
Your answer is 0.9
